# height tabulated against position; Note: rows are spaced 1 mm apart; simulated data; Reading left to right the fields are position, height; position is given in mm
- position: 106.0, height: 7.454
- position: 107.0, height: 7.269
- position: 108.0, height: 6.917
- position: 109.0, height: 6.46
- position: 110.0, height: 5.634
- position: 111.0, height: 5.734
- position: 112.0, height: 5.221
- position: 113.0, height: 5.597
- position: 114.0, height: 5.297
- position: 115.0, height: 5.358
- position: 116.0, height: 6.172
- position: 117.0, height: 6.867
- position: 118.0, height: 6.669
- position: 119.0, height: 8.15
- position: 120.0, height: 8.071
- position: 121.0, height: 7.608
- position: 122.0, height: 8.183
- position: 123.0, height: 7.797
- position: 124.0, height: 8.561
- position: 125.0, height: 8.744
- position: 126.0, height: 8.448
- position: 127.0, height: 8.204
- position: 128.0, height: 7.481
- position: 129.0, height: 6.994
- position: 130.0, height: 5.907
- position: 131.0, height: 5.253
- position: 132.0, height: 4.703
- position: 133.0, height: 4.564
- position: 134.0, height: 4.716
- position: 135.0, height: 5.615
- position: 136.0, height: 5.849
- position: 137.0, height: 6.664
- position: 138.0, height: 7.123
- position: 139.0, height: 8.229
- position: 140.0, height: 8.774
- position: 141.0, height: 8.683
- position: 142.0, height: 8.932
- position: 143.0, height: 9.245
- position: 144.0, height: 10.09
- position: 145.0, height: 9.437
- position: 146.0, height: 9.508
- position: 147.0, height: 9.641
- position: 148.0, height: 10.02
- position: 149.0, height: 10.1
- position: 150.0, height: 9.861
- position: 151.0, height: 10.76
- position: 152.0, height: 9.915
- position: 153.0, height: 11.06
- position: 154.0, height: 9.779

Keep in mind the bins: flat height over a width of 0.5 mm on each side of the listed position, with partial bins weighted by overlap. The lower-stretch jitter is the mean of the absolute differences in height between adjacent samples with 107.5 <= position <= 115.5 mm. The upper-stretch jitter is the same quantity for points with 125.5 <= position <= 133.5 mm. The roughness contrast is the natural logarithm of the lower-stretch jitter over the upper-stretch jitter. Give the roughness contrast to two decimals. -0.39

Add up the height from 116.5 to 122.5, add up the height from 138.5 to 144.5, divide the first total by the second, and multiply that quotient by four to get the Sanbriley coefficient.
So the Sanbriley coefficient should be 3.4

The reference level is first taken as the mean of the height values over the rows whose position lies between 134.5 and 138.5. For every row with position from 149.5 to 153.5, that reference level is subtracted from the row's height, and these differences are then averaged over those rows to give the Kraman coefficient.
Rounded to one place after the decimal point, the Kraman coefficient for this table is 4.1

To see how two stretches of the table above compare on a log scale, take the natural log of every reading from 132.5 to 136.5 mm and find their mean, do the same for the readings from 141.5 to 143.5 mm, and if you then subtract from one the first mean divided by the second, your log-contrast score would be 0.26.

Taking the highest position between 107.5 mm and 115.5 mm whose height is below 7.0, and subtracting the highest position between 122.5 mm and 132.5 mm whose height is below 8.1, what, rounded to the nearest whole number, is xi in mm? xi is -17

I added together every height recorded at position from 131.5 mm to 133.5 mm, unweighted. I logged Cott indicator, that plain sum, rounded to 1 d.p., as 9.3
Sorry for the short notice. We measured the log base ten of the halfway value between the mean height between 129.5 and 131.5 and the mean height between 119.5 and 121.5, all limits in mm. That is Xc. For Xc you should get 0.83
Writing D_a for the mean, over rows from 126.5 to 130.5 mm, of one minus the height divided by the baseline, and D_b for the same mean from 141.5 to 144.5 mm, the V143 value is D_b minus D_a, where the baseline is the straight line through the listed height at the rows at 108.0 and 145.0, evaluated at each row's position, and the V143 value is -0.2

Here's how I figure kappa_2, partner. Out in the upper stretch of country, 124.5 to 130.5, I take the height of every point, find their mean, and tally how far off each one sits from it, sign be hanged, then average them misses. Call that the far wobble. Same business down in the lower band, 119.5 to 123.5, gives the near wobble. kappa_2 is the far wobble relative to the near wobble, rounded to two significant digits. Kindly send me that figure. 3.9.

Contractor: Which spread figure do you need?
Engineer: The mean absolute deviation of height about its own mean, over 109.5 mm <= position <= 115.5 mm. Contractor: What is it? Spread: 0.18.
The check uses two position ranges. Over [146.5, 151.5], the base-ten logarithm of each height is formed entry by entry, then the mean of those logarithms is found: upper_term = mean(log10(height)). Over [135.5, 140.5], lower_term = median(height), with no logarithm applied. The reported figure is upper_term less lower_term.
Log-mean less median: -6.1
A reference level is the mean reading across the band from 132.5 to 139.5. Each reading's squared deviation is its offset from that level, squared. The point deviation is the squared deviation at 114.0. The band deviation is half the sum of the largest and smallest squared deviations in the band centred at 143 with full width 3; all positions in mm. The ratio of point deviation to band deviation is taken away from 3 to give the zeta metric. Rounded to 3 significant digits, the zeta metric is 2.94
